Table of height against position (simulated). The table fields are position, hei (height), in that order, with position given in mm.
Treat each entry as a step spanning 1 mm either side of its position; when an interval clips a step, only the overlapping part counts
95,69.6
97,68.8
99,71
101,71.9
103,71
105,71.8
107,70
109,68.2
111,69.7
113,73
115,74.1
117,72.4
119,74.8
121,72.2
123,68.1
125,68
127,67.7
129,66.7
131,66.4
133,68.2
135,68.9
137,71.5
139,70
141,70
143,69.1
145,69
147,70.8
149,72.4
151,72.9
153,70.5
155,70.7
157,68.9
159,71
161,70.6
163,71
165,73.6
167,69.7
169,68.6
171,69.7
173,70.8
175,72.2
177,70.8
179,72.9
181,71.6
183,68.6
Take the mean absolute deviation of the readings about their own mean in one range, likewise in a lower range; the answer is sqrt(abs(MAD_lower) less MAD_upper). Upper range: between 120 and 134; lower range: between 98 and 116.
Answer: 0.44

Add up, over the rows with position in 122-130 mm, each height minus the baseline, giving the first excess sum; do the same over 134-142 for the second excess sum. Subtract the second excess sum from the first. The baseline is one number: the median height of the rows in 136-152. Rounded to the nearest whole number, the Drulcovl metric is -10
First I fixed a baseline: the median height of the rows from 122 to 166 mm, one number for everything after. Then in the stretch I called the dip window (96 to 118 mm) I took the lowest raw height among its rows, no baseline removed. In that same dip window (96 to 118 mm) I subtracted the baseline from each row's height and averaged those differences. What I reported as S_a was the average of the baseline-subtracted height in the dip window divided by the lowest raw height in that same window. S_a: 0.016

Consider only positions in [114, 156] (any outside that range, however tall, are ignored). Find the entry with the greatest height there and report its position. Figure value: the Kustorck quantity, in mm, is 119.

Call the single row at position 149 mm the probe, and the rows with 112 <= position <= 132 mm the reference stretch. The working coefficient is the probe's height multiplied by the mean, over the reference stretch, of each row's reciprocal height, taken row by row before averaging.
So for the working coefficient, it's 1.03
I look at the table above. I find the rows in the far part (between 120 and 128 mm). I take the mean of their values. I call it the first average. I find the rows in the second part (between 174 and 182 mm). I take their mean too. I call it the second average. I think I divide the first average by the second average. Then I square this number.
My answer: 0.92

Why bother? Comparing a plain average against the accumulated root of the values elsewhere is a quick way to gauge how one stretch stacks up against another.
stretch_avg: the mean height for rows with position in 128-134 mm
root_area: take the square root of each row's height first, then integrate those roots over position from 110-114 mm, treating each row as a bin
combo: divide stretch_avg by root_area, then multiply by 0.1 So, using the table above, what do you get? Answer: 0.20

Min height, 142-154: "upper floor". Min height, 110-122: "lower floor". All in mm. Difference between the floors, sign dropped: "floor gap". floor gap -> 0.70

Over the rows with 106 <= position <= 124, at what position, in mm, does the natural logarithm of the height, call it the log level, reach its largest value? 119 mm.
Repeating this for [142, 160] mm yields 151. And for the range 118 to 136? 119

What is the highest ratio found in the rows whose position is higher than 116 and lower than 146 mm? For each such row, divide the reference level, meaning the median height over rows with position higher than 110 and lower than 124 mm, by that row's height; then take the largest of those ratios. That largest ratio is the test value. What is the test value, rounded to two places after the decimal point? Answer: 1.09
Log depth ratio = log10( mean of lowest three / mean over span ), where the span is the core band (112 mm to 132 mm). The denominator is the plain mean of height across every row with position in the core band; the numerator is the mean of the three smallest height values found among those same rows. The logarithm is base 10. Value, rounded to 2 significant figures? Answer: -0.022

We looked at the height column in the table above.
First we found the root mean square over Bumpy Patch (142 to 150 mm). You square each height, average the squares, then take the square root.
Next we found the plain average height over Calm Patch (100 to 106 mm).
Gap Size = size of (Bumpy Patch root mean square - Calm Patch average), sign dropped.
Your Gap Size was 1.2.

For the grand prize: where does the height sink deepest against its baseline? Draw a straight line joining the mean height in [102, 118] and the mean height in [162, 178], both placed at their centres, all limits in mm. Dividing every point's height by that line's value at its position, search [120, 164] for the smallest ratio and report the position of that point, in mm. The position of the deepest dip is 131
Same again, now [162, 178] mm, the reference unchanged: 169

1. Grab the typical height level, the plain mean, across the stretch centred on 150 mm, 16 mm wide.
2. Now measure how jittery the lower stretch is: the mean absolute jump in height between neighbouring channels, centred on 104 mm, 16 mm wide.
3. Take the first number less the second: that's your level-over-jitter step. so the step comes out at 69.1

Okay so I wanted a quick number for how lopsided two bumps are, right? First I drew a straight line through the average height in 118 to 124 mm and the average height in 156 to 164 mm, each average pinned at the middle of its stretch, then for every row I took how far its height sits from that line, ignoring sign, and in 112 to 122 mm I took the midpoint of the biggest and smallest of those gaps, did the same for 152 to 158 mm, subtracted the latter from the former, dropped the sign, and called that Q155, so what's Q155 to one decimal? 0.9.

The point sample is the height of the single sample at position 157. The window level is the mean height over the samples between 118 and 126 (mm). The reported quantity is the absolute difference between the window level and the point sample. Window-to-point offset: 1.9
